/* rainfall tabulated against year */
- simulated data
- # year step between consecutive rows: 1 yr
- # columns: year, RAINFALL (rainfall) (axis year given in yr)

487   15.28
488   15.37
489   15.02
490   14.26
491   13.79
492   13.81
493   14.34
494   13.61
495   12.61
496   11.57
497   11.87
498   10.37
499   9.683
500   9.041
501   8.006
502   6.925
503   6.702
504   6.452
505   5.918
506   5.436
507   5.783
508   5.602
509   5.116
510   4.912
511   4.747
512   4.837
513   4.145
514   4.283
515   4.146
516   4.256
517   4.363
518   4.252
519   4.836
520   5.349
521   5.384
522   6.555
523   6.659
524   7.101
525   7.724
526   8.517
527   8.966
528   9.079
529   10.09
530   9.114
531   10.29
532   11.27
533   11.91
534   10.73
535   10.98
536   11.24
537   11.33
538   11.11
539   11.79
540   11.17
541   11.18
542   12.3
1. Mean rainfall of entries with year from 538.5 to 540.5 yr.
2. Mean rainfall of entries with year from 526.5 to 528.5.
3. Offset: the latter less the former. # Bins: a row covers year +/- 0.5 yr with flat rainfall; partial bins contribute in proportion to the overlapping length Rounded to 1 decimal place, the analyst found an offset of -2.5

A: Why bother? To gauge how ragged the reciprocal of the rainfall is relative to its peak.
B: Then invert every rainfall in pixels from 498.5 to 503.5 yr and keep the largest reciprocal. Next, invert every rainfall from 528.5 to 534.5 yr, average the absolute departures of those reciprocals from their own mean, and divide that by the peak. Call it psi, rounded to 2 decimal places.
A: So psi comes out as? 0.04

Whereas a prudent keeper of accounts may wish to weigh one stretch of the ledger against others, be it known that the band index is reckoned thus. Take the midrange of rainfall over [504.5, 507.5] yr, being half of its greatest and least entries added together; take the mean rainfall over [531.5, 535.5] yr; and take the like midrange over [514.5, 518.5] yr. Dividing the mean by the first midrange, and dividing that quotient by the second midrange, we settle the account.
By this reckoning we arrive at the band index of 0.46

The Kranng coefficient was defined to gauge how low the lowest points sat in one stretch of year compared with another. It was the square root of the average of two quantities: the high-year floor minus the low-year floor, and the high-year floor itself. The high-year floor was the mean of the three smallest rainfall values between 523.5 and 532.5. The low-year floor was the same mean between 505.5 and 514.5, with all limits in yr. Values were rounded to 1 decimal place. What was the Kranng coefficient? 2.4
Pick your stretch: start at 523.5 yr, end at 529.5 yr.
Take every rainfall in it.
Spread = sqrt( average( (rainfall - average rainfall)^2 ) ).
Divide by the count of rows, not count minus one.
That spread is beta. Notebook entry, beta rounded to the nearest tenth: 1.0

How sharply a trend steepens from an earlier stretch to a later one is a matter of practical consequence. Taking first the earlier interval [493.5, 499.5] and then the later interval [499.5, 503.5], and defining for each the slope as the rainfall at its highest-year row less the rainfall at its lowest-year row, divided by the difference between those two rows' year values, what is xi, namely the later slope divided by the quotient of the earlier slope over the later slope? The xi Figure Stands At -0.77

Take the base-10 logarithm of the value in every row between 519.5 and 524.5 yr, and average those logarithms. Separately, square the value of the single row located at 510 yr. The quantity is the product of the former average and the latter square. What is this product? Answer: 19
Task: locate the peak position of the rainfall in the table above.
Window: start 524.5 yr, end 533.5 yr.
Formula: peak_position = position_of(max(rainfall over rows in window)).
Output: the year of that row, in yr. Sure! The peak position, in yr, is 533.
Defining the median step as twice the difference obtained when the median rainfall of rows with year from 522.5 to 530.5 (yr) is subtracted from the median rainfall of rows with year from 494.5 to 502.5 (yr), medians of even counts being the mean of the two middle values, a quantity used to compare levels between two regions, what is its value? 3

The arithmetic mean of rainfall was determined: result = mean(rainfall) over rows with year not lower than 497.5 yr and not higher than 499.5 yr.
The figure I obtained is 10.0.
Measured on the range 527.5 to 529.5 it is 9.6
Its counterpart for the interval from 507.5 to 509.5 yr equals 5.4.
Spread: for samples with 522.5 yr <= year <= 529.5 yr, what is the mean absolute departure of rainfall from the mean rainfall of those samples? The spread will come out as 1.0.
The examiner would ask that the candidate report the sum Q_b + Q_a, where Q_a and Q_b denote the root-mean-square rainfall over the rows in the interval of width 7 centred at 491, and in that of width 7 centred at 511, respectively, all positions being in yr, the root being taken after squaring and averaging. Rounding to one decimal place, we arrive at 19.2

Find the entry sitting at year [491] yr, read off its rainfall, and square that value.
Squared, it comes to 190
